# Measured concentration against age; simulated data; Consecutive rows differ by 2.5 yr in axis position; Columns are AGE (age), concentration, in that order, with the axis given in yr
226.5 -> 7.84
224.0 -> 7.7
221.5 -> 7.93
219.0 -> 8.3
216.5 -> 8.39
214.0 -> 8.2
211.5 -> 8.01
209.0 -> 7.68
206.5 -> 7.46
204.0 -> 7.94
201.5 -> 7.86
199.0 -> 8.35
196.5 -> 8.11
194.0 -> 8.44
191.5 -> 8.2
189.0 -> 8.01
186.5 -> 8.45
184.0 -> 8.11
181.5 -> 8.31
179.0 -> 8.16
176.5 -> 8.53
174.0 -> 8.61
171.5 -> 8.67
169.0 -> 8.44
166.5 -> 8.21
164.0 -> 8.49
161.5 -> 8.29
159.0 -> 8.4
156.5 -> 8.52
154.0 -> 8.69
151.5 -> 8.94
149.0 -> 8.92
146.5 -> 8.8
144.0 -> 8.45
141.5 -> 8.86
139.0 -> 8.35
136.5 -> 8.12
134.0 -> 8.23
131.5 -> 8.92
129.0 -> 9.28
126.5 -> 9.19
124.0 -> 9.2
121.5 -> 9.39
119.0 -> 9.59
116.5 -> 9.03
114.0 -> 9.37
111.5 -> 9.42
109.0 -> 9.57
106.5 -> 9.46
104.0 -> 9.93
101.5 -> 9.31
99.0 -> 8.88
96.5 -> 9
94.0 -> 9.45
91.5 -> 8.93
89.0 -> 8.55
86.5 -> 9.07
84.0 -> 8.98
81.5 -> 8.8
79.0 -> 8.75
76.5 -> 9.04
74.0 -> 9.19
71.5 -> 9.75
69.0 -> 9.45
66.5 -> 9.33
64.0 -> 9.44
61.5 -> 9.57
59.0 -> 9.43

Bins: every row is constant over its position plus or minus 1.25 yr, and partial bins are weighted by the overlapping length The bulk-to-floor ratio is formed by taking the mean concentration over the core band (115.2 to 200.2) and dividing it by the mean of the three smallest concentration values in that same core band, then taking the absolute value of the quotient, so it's 1.06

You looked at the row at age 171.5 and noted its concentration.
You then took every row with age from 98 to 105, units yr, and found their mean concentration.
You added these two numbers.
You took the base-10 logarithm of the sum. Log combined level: 1.26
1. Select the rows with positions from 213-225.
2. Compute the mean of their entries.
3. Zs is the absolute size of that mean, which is 8.1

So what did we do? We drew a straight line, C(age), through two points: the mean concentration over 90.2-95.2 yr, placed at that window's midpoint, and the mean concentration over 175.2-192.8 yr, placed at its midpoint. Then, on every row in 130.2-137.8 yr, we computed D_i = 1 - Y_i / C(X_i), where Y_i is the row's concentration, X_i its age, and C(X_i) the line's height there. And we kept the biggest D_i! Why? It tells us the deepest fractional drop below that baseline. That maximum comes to 0.071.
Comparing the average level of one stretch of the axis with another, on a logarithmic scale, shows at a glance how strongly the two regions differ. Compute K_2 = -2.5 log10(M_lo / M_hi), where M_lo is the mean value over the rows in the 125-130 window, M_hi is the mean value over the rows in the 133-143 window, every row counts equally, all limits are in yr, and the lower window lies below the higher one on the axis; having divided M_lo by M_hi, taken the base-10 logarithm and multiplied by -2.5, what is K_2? -0.10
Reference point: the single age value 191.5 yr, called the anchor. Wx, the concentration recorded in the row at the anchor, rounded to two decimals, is 8.20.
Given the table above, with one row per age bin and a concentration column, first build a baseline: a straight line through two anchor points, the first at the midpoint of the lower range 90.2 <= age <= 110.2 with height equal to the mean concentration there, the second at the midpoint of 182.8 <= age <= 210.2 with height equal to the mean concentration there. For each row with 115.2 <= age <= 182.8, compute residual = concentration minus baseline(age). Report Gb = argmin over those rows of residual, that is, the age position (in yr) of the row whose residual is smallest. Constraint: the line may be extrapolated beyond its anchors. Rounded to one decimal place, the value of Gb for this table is 136.5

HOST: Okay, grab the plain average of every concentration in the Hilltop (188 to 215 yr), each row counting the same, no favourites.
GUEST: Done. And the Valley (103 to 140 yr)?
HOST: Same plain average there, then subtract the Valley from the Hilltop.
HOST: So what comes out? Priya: -1.1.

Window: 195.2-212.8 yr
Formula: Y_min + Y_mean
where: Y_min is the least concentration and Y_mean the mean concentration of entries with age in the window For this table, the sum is 15.4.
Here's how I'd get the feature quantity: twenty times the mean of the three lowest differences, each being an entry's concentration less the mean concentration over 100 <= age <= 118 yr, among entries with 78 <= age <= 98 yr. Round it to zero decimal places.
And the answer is -15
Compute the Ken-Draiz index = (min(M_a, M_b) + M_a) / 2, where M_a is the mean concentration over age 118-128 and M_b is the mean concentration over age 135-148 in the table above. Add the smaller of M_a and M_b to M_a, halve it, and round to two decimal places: 8.93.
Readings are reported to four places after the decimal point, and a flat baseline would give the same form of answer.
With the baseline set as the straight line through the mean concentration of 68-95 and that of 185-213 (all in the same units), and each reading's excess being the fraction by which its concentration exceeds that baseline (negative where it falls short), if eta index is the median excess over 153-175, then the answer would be 0.0154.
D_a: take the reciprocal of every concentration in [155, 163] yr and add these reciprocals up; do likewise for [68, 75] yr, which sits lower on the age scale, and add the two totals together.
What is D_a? 0.674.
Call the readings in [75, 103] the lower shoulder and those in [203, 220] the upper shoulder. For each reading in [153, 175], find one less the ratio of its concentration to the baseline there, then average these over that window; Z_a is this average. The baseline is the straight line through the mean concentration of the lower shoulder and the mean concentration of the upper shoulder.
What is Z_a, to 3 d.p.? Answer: -0.012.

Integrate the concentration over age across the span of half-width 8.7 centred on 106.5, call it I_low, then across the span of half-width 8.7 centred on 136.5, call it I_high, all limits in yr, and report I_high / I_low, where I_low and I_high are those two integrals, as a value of 0.91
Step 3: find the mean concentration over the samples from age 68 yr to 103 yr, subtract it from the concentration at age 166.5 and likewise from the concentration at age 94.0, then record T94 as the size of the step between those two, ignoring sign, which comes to 1.24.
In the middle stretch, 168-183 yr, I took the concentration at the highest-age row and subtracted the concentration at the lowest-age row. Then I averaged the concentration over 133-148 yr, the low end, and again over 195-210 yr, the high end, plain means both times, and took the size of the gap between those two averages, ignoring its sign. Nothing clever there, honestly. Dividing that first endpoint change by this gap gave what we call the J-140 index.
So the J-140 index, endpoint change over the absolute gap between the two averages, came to -0.23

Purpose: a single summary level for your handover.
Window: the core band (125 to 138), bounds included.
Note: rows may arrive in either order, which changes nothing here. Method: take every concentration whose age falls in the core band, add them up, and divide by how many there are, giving 8.7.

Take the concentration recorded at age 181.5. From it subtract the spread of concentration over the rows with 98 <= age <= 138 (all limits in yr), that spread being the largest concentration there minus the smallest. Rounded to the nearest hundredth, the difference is 6.50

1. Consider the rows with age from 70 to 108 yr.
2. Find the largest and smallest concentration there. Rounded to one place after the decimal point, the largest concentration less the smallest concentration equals 1.4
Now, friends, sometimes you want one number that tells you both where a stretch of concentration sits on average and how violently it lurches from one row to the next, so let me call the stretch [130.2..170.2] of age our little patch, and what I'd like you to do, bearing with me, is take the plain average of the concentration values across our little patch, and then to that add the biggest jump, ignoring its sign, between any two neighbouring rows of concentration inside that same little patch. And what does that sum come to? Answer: 9.23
